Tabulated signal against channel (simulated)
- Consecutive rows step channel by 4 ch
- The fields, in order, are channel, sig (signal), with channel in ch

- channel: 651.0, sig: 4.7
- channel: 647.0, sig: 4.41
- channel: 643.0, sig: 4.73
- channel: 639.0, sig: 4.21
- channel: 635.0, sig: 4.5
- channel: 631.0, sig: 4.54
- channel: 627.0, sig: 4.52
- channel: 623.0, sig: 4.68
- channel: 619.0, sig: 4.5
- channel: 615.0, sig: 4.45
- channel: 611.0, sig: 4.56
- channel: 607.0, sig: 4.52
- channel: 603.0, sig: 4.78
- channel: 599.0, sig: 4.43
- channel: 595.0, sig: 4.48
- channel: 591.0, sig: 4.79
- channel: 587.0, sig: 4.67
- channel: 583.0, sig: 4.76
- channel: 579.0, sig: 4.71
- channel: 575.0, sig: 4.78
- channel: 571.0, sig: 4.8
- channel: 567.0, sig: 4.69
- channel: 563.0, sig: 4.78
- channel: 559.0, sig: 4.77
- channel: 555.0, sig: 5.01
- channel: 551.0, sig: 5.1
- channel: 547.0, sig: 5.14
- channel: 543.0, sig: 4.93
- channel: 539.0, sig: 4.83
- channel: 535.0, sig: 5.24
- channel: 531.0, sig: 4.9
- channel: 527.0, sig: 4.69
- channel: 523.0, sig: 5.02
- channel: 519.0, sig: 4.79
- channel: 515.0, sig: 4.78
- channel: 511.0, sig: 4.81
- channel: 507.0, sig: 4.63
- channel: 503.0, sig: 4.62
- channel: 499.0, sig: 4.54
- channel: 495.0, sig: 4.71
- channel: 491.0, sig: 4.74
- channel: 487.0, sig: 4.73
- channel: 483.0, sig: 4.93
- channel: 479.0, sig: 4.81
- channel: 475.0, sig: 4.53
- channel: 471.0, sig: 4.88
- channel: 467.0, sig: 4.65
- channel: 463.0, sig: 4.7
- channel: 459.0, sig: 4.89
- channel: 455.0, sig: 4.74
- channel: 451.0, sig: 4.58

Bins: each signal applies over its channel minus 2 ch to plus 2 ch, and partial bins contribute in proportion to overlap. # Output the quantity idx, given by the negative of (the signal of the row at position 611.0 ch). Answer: -4.56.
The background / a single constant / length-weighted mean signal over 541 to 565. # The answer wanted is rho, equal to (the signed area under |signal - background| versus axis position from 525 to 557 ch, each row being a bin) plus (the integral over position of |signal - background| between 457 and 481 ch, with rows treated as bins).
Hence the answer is 10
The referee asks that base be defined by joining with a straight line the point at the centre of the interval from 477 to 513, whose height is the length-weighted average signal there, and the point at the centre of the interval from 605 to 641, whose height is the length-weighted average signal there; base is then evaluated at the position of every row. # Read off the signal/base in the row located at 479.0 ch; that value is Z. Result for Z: 1.01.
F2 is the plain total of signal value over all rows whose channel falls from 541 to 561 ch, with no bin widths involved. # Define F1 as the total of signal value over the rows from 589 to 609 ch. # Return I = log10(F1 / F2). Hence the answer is -0.04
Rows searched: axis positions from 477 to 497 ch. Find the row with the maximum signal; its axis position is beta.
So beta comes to 483.0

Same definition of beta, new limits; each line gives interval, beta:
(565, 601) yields 571.0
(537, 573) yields 547.0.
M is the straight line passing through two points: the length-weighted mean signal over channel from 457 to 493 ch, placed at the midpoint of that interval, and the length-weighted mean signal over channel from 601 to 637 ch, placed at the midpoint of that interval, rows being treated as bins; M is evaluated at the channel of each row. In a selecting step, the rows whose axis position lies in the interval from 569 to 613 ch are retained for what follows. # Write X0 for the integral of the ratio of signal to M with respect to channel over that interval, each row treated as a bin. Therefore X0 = 44.6 ch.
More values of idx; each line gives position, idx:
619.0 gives -4.50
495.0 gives -4.71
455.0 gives -4.74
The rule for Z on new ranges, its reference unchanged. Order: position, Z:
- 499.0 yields 0.96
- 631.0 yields 1.01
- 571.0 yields 1.05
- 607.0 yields 1.00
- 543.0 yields 1.06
